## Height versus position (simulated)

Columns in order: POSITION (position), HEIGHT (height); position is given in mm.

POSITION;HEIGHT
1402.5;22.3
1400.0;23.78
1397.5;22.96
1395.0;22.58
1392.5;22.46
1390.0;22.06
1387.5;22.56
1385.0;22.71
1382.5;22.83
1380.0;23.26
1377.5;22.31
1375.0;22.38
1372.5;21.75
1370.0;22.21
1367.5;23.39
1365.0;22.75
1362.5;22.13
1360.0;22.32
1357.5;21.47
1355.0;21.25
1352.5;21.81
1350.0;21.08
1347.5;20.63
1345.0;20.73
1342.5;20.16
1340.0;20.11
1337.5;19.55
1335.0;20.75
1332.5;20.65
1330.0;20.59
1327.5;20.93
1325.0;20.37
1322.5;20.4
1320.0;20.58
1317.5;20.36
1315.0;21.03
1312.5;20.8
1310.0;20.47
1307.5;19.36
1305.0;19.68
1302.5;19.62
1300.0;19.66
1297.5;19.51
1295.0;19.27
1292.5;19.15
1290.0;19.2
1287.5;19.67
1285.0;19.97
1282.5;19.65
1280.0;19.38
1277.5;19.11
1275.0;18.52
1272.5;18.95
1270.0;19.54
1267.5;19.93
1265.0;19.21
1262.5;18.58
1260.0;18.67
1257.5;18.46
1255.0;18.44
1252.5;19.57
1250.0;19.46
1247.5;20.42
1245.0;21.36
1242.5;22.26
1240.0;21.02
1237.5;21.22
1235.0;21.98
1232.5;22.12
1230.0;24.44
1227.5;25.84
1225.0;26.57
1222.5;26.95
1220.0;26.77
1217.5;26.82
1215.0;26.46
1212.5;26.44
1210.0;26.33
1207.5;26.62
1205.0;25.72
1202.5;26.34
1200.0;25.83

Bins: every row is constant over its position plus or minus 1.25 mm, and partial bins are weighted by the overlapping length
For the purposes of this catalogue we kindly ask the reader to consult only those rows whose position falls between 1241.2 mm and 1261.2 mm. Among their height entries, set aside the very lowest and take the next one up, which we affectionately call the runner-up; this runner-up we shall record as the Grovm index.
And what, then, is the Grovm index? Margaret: 18.46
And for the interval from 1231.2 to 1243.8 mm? 21.22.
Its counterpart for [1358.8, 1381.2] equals 22.13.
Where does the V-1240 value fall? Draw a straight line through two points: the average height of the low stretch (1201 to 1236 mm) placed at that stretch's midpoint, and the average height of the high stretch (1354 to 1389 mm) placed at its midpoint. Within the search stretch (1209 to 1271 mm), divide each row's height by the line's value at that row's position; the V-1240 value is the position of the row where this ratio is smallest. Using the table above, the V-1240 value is 1255.0 mm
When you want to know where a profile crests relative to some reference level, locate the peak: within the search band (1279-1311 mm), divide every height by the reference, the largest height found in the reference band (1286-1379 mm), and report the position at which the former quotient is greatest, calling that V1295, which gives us 1310.0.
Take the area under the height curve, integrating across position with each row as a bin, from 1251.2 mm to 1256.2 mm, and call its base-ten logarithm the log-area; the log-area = 1.98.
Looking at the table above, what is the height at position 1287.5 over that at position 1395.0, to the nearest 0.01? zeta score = 0.87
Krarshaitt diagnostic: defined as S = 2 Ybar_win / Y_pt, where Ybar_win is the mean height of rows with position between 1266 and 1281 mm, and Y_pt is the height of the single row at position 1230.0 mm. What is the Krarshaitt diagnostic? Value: 1.57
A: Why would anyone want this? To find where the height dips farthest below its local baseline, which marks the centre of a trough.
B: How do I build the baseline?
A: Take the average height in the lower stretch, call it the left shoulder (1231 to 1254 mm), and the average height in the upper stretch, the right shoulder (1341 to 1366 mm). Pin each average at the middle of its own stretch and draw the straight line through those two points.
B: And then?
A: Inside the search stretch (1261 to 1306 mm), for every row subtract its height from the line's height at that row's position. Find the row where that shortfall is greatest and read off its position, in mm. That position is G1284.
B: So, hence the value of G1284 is 1275.0 mm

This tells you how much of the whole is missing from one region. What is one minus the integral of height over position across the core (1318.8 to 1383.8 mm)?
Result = -1390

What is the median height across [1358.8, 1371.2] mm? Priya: 22.3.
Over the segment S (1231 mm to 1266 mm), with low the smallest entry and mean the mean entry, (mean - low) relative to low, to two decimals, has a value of 0.10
